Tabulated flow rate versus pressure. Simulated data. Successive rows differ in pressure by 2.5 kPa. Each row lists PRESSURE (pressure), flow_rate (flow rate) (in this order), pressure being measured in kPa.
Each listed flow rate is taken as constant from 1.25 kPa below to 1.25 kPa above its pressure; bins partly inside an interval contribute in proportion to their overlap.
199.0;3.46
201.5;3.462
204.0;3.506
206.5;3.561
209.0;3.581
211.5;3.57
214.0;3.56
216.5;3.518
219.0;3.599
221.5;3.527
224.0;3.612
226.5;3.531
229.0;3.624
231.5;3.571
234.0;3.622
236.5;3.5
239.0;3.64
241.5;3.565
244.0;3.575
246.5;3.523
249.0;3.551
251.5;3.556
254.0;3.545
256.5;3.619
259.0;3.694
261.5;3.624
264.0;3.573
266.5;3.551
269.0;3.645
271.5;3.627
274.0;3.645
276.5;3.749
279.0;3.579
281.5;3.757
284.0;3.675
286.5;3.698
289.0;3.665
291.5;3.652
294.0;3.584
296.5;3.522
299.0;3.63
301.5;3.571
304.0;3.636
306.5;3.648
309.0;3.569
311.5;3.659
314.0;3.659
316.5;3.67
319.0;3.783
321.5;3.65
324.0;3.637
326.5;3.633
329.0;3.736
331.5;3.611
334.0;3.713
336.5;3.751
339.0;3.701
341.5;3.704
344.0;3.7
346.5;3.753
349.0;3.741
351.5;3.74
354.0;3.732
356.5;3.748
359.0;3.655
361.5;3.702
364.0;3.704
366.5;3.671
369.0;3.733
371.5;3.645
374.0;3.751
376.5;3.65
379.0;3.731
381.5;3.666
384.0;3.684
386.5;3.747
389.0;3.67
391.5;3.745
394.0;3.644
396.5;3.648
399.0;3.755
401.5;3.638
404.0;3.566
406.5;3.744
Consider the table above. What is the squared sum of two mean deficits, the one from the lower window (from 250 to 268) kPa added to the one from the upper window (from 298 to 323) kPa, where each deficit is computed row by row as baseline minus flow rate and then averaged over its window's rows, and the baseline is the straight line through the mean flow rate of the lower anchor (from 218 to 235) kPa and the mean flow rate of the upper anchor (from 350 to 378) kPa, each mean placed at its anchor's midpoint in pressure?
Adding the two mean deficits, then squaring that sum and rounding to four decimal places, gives 0.0007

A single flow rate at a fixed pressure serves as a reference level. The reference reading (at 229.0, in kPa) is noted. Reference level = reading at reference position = 3.624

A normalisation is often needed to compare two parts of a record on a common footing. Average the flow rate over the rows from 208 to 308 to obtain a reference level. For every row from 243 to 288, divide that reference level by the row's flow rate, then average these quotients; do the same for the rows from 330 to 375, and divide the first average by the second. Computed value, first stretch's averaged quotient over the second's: 1.02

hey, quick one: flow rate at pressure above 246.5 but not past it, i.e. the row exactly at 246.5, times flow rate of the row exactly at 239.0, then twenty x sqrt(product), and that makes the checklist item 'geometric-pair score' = 71.6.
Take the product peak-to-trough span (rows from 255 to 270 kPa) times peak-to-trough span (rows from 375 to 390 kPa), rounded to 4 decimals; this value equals 0.0139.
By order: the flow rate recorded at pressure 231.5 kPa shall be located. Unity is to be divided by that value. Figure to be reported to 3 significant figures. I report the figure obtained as 0.280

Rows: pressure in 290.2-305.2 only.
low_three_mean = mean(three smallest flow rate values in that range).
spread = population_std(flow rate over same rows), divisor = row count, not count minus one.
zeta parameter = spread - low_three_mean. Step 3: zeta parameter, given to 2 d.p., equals -3.51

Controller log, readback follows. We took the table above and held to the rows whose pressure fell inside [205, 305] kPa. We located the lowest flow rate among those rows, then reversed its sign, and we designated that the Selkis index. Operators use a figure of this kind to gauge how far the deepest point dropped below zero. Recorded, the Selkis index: -3.50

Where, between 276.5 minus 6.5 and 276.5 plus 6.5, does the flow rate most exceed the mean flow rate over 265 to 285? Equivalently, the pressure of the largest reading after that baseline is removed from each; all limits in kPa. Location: 281.5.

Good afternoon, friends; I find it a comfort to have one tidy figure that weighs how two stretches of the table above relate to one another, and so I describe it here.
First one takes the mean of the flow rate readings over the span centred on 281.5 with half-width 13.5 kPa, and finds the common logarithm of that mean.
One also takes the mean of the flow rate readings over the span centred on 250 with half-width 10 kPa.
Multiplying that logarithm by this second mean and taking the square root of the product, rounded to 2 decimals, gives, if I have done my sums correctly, 1.42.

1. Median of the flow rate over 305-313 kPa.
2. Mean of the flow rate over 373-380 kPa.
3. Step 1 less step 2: -0.06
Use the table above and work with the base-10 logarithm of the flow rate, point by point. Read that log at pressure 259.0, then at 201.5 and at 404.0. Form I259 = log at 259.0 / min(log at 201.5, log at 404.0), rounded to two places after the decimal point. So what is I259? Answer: 1.05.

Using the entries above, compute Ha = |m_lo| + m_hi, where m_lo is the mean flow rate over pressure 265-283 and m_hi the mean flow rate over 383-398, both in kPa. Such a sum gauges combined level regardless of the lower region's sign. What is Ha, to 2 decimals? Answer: 7.34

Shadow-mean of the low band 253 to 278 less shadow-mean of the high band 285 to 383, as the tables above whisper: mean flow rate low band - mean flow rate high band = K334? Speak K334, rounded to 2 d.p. -0.05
